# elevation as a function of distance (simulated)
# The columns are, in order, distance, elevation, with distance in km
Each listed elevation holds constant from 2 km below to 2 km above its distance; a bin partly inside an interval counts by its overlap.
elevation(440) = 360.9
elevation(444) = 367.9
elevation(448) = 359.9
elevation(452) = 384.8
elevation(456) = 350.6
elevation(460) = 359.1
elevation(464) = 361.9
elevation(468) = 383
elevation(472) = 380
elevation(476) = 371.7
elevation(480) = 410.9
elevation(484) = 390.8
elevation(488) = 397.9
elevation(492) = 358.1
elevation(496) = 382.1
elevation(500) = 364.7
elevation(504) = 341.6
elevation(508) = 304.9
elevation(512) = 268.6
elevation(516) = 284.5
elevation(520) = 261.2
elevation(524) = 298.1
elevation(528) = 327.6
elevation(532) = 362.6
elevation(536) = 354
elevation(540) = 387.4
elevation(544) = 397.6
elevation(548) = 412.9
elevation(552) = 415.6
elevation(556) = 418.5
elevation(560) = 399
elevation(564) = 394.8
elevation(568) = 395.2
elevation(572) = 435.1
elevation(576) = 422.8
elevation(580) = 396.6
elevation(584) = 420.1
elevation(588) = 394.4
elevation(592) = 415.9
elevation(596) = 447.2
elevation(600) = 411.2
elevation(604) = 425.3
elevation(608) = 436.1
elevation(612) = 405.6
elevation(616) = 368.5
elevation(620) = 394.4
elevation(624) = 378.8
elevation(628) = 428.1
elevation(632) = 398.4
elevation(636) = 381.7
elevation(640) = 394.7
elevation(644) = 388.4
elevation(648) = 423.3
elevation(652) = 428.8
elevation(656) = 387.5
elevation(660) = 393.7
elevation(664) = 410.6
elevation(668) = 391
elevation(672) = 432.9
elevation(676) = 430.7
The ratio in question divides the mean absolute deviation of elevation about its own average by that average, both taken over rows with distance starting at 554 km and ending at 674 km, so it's 0.042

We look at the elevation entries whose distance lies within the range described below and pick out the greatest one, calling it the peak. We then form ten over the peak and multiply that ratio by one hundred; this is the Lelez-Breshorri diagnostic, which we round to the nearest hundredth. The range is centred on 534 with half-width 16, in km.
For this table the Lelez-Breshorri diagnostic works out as 2.42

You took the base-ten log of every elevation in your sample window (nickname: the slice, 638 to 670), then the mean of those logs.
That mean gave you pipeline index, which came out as 2.60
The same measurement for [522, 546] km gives 2.55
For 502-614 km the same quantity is 2.57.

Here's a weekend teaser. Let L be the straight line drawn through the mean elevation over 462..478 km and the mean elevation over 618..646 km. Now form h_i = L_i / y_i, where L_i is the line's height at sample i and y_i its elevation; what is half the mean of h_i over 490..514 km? 0.570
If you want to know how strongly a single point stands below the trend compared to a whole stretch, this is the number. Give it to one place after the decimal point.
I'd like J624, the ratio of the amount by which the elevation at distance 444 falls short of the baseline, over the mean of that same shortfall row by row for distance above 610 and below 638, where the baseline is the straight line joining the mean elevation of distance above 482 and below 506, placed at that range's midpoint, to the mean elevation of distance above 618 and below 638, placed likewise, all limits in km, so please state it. -2.2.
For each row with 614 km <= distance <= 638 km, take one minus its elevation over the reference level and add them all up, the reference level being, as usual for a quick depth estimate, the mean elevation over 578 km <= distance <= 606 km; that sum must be 0.35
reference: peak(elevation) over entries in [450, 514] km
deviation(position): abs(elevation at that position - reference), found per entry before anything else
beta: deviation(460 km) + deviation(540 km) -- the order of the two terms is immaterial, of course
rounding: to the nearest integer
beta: 75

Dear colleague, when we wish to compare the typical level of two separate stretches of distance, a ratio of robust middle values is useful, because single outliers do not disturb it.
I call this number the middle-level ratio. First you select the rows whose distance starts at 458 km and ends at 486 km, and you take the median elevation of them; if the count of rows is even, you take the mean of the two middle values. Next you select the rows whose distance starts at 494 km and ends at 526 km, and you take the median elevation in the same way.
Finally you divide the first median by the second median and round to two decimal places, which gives 1.26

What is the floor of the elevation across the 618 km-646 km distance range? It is 378.8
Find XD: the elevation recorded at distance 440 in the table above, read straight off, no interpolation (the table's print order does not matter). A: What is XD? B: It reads 360.9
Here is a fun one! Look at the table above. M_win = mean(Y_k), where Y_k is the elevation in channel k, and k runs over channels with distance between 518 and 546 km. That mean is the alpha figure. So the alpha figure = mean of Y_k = 341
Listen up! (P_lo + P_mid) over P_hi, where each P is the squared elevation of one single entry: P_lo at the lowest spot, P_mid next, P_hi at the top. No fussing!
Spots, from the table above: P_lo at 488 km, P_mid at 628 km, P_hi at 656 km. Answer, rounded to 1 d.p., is 2.3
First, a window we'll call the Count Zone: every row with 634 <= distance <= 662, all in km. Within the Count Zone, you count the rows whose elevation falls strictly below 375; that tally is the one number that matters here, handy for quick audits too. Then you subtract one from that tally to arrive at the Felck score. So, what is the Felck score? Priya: -1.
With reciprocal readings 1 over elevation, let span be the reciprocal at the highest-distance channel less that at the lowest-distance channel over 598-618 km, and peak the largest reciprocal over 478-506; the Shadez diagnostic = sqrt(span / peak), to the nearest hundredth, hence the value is 0.31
